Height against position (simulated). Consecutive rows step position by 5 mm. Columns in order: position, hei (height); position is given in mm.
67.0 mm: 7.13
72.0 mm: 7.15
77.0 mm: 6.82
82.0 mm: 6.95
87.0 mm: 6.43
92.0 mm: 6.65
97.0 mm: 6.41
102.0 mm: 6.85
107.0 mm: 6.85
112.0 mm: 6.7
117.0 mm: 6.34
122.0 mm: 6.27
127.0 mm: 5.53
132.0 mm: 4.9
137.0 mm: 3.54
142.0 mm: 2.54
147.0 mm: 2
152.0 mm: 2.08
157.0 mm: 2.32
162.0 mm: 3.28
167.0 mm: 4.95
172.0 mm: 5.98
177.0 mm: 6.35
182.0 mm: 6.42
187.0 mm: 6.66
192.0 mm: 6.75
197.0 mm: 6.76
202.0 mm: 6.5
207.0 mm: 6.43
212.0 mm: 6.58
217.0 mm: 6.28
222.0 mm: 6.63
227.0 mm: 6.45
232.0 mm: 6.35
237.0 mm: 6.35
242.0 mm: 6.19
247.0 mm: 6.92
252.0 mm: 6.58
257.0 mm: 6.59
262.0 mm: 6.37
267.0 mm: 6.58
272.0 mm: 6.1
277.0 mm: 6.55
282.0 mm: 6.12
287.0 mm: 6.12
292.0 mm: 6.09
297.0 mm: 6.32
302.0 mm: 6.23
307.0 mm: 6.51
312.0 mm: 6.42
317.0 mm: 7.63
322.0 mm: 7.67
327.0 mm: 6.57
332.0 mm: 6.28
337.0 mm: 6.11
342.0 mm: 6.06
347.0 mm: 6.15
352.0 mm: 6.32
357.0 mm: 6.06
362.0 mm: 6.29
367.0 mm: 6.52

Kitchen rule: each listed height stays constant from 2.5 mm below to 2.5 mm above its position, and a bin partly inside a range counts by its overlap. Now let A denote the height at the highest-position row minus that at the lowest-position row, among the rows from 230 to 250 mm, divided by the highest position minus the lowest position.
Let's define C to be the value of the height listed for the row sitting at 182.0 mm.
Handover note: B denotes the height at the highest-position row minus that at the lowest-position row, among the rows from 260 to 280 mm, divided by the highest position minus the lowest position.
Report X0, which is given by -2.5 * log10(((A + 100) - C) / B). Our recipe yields -9.7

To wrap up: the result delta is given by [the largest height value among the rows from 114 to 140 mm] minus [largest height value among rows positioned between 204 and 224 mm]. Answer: -0.3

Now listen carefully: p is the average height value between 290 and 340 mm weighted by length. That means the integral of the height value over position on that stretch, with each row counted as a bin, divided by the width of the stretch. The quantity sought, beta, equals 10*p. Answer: 65.8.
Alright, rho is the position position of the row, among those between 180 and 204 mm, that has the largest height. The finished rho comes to 197.0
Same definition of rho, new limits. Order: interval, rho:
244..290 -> 247.0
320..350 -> 322.0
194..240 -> 197.0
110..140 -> 112.0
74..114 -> 82.0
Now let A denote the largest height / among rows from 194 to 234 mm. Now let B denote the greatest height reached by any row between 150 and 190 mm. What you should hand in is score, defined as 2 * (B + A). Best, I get 26.8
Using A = 6.76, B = 6.66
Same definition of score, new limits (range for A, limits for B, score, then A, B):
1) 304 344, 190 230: 28.9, 7.67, 6.76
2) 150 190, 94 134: 27.0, 6.66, 6.85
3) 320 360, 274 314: 28.4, 7.67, 6.55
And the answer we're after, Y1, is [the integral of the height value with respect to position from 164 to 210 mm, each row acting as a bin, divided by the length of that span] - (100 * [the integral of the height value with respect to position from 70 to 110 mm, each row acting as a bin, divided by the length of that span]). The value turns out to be -670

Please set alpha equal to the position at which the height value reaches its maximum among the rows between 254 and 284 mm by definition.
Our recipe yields 257.0 mm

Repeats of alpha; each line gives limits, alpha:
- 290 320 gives 317.0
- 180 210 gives 197.0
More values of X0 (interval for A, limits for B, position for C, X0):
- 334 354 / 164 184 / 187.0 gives -7.4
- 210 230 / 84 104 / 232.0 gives -8.8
